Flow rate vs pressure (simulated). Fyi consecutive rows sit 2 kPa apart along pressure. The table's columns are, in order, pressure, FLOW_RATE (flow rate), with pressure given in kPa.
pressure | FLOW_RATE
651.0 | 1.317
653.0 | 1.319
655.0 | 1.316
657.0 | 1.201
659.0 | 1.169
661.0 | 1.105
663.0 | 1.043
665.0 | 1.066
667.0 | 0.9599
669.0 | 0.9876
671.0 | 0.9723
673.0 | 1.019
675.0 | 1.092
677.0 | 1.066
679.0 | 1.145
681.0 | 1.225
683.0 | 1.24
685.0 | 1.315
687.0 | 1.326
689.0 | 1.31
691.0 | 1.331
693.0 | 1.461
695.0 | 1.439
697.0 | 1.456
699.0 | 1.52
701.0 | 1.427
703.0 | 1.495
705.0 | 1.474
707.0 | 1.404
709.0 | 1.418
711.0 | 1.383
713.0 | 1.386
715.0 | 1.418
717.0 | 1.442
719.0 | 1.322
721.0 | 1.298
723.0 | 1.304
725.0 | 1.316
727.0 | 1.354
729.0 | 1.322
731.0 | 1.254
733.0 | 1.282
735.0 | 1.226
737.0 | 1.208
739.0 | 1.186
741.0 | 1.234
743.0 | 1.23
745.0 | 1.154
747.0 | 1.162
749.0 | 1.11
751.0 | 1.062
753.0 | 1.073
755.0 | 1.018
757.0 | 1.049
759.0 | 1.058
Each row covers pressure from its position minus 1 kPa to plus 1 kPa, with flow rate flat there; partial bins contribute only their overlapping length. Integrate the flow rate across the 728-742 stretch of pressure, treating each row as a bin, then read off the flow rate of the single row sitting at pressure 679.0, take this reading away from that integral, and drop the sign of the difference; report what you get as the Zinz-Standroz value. 16.3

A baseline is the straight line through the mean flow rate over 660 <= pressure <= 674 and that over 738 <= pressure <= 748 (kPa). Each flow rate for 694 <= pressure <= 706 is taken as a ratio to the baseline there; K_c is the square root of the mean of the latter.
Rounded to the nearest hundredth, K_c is 1.16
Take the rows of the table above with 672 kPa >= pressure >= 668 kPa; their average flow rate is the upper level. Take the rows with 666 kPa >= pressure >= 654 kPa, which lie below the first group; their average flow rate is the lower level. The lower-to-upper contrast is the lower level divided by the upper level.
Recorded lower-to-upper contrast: 1.17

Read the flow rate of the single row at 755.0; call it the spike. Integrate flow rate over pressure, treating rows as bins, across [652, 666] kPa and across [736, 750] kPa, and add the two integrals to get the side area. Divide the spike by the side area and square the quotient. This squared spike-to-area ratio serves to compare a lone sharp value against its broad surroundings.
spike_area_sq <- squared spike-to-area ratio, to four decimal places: 0.0010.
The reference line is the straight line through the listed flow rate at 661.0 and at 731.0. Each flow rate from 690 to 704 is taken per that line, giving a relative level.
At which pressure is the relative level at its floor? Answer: 691.0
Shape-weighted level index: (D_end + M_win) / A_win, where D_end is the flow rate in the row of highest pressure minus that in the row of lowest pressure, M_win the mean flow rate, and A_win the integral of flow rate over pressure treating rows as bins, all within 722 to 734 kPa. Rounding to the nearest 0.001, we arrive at 0.082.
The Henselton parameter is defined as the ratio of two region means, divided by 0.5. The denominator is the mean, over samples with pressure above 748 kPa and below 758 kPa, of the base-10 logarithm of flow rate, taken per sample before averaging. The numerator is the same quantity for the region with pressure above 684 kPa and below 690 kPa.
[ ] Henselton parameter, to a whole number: 9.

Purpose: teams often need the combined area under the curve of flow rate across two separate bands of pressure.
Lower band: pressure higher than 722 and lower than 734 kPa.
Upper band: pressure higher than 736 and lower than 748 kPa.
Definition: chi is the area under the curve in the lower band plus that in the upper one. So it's 30.0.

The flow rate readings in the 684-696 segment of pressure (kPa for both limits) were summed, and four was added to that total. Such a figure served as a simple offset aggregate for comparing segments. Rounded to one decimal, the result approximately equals 12.2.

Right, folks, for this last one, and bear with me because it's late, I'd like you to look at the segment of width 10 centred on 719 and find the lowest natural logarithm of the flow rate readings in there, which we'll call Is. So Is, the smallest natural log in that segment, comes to 0.26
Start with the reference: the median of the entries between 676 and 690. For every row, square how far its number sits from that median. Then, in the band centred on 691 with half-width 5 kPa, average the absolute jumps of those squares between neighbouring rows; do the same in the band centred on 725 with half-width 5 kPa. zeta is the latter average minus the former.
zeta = -0.010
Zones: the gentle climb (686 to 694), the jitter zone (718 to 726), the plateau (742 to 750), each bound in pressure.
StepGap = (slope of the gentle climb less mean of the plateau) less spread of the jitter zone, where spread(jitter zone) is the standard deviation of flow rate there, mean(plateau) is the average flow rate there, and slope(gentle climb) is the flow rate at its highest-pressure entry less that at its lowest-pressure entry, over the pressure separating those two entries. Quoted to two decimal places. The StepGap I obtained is -1.15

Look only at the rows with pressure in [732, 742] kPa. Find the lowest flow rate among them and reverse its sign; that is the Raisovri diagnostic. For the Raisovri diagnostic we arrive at -1.19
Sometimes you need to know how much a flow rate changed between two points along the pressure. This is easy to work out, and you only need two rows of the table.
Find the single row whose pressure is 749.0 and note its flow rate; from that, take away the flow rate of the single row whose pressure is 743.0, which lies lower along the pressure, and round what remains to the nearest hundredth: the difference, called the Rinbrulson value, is -0.12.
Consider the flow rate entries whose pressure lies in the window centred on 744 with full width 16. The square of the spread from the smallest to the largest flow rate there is 0.030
